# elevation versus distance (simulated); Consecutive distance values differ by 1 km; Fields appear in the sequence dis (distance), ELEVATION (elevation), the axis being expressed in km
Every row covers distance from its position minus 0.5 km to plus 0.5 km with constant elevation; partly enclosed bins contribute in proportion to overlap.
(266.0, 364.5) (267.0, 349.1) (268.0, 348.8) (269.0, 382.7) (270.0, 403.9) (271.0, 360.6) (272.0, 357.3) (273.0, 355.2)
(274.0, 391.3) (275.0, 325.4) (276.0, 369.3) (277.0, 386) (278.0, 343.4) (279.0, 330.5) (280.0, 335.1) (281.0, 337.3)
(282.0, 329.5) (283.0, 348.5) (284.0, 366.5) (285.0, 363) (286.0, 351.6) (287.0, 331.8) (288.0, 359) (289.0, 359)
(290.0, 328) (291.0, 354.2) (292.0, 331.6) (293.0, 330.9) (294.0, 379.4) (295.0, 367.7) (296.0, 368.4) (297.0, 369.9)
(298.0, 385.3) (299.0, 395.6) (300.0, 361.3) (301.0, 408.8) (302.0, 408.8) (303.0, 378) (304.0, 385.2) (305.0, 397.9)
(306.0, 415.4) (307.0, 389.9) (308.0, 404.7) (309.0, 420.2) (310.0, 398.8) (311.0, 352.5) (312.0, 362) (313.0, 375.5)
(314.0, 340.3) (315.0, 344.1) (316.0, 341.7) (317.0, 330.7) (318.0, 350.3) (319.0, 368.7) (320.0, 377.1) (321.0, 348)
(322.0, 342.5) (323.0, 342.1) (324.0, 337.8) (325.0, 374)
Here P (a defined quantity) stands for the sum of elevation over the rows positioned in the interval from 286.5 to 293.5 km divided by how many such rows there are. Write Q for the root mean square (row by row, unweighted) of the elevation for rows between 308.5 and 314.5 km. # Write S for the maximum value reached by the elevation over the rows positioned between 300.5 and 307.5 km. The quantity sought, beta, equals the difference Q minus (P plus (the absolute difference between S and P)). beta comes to -40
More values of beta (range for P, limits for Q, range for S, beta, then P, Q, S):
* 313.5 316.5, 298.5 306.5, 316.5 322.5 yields 17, 342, 394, 377.1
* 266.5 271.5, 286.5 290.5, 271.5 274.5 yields -47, 369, 345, 391.3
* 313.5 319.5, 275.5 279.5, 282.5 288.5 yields -9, 346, 358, 366.5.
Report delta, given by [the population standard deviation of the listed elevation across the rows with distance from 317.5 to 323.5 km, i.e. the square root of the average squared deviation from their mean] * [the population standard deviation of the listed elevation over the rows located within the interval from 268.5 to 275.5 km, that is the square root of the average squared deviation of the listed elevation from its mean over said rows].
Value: 327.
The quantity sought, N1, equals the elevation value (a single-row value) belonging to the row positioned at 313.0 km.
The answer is 375.5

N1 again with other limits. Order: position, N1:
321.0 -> 348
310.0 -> 398.8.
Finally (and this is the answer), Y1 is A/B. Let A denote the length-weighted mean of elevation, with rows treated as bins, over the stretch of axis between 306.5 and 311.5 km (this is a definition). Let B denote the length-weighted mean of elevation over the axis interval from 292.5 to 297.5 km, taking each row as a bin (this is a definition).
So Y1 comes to 1.08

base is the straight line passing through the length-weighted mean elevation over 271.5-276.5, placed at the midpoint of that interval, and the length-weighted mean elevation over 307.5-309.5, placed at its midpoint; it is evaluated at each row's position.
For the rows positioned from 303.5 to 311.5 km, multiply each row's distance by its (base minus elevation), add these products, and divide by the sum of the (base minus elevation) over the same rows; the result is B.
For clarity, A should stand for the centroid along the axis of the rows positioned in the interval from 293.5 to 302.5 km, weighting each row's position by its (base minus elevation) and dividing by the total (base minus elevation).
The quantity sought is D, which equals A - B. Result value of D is -12.1 km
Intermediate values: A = 296.7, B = 308.8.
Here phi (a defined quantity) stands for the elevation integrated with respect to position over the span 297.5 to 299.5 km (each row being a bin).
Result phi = 781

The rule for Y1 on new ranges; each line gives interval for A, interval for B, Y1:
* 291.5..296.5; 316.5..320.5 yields 1.00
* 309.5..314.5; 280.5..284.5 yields 1.06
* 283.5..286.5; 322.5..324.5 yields 1.06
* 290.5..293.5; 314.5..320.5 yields 0.96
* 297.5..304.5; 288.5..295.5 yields 1.11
